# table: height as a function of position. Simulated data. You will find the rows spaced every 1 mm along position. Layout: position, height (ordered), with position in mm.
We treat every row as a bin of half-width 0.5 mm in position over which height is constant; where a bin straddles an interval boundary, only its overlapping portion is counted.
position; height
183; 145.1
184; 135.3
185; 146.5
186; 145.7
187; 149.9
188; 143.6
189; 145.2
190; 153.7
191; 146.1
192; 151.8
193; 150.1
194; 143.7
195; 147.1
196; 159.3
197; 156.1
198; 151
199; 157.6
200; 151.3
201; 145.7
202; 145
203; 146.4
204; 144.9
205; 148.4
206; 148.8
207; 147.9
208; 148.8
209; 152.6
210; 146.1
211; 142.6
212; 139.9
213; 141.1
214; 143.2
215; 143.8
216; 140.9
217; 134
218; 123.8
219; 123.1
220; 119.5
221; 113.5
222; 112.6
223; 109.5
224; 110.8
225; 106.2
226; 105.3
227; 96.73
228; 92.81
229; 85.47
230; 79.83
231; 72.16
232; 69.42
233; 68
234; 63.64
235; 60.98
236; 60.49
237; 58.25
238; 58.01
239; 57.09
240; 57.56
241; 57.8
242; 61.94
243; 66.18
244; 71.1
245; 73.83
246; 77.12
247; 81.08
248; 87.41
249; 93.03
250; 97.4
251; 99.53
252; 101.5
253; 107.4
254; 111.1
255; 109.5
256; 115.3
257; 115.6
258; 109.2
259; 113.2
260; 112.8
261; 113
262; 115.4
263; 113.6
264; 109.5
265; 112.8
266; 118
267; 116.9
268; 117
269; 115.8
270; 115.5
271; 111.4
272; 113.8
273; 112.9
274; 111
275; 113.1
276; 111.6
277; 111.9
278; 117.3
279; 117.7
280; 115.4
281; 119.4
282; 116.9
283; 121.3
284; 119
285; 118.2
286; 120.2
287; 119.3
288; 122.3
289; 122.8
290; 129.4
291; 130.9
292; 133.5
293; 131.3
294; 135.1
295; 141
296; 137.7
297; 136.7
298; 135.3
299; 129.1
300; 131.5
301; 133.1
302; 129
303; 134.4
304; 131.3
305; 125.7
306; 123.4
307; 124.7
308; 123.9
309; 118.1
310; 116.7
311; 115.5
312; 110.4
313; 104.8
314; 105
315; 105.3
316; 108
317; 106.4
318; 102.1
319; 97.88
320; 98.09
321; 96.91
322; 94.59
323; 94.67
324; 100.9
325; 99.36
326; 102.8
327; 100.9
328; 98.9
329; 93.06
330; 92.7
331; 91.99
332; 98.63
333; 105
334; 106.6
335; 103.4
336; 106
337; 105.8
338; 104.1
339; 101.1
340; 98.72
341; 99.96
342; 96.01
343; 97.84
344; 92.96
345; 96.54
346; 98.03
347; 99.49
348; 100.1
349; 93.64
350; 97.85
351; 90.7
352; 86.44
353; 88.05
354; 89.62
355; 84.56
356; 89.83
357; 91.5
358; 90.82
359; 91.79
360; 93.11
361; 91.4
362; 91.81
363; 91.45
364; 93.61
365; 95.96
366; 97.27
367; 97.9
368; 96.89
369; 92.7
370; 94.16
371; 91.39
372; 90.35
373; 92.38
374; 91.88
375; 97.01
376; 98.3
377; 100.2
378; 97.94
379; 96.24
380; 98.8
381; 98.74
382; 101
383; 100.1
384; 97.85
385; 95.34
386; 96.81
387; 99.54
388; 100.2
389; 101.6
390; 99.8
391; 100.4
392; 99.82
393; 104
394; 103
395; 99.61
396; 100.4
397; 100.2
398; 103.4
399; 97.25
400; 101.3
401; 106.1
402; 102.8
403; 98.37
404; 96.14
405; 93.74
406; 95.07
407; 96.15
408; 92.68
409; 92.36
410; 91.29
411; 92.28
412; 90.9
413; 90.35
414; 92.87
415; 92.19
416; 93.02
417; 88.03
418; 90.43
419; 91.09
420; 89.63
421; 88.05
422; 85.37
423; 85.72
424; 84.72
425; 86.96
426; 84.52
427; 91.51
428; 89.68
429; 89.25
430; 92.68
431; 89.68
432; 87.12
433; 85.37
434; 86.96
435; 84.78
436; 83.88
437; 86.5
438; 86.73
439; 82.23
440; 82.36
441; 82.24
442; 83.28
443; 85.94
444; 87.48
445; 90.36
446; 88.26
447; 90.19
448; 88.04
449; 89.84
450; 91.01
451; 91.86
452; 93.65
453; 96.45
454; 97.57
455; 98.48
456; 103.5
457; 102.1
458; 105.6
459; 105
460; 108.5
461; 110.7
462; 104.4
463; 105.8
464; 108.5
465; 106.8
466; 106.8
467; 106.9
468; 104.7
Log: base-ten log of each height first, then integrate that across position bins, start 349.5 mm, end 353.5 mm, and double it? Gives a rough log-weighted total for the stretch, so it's 16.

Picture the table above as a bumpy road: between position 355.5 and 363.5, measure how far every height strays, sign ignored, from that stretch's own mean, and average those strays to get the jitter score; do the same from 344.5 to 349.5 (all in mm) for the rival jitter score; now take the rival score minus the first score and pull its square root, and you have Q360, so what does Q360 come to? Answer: 1.18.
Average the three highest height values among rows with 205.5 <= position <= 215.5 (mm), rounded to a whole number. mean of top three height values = 150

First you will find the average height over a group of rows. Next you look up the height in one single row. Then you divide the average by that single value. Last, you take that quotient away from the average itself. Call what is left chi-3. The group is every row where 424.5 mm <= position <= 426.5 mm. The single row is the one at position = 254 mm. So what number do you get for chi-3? 85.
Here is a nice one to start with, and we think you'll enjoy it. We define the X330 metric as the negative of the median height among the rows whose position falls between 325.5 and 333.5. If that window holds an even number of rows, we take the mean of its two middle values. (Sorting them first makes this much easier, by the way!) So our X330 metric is -99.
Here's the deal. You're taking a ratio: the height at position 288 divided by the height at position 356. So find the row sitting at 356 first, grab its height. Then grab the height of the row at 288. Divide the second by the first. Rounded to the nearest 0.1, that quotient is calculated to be 1.4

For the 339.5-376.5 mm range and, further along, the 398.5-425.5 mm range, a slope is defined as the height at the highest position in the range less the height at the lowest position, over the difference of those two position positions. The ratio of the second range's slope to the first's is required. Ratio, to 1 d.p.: 33.9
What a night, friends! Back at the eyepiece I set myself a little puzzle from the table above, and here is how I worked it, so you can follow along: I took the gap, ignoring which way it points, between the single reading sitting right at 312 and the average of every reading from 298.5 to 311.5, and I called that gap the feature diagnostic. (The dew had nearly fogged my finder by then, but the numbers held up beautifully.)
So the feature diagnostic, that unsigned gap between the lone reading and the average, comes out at 15.5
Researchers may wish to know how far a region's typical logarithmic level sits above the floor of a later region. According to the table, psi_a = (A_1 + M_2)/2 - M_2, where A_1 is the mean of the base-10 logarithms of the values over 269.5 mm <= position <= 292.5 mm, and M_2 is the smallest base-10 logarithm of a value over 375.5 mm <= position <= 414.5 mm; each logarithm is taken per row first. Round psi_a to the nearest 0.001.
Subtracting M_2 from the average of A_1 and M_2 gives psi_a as 0.059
